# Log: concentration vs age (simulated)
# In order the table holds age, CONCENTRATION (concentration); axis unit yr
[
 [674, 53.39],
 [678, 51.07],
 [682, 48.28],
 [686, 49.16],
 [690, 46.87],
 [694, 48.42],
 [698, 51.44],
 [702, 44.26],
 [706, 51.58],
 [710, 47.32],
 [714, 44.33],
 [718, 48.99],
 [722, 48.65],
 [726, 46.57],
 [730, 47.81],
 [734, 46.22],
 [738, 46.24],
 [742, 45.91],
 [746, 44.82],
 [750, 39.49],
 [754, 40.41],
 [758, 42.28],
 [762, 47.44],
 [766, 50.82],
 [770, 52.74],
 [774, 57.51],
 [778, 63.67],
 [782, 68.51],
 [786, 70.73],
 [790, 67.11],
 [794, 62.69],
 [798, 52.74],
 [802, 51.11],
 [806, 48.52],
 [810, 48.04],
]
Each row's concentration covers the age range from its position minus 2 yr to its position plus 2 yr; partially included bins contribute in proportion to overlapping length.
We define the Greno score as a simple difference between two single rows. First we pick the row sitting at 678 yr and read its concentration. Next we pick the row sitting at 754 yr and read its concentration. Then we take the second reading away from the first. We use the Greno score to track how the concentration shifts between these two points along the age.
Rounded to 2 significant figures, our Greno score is 11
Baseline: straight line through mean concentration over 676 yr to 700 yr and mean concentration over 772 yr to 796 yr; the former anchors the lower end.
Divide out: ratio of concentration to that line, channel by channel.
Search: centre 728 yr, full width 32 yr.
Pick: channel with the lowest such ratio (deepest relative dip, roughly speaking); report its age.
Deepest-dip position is 742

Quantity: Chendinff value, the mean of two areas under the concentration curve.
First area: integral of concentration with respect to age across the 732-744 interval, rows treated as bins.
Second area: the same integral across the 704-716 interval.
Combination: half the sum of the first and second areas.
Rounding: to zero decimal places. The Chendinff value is 563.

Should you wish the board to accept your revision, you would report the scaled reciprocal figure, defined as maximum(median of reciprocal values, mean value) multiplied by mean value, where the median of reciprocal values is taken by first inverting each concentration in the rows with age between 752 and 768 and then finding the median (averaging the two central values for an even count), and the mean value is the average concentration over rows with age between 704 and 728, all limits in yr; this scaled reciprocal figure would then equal 2295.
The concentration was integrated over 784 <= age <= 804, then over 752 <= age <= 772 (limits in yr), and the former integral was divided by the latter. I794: 1.30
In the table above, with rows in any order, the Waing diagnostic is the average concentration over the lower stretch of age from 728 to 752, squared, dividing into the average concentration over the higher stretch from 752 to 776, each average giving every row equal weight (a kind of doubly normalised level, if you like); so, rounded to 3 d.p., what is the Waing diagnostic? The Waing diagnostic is 0.024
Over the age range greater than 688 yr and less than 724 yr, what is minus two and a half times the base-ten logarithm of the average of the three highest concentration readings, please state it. -4.26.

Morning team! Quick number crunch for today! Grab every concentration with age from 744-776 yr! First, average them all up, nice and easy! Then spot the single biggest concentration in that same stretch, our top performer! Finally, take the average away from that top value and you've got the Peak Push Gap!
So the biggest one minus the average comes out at 11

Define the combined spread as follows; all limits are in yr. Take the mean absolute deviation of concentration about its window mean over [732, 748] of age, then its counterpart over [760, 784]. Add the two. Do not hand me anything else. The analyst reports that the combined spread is 6.9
